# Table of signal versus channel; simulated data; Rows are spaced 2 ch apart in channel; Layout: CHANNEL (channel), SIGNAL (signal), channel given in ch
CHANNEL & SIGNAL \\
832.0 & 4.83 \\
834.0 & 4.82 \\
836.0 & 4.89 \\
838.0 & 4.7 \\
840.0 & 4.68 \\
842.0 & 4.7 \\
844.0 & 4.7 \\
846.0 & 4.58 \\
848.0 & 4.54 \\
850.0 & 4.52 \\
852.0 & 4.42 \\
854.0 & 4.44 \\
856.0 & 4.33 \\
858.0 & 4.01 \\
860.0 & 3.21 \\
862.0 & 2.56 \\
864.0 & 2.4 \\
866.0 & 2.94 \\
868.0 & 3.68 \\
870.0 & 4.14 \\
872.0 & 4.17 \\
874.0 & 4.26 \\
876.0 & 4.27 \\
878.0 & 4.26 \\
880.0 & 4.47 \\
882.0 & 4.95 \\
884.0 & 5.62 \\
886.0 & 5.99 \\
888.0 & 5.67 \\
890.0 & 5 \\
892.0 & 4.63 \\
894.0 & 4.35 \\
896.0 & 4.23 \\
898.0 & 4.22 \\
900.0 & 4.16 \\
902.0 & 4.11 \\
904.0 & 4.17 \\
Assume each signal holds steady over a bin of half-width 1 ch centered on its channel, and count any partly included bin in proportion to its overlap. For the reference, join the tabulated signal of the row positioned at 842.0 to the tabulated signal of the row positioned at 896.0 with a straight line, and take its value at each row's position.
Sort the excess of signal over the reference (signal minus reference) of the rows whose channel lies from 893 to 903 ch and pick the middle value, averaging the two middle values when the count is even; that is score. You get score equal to 0.0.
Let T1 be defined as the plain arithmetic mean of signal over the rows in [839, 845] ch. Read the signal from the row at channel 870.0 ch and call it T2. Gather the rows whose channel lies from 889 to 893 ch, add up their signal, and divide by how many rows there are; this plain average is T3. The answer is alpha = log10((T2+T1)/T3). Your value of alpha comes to 0.26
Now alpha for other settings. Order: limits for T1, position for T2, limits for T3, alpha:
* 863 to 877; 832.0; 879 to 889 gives 0.20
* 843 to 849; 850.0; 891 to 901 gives 0.33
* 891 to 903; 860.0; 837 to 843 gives 0.20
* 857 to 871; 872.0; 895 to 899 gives 0.25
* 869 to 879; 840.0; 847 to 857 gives 0.30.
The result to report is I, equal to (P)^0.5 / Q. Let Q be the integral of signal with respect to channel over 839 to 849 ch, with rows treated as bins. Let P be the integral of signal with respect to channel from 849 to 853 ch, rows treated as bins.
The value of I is 0.09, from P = 18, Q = 46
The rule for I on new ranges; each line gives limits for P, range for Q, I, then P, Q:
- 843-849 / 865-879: 0.09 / 28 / 55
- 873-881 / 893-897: 0.34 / 35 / 17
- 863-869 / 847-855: 0.12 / 18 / 36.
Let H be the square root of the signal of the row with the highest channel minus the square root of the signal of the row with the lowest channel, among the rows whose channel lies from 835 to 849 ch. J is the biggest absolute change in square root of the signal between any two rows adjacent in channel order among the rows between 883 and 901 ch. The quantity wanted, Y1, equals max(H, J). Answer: 0.15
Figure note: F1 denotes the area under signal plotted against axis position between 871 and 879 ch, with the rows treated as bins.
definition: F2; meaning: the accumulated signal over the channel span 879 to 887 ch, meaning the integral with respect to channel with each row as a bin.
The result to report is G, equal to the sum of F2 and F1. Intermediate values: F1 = 34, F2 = 42.1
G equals 76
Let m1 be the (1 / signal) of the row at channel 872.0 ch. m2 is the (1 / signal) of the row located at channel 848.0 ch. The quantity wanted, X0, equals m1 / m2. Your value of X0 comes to 1.1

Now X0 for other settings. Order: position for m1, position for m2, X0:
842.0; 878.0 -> 0.9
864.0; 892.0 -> 1.9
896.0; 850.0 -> 1.1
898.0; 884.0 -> 1.3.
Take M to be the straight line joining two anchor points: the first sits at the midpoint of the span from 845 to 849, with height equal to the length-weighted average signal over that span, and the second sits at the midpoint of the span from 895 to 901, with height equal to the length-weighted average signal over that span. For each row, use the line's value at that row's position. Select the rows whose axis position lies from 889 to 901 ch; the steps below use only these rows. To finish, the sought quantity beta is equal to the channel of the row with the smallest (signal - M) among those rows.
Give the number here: 900.0 ch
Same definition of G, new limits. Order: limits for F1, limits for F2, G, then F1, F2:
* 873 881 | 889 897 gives 71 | 35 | 36.4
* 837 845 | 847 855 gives 73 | 38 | 35.8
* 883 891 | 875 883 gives 80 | 45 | 35.9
